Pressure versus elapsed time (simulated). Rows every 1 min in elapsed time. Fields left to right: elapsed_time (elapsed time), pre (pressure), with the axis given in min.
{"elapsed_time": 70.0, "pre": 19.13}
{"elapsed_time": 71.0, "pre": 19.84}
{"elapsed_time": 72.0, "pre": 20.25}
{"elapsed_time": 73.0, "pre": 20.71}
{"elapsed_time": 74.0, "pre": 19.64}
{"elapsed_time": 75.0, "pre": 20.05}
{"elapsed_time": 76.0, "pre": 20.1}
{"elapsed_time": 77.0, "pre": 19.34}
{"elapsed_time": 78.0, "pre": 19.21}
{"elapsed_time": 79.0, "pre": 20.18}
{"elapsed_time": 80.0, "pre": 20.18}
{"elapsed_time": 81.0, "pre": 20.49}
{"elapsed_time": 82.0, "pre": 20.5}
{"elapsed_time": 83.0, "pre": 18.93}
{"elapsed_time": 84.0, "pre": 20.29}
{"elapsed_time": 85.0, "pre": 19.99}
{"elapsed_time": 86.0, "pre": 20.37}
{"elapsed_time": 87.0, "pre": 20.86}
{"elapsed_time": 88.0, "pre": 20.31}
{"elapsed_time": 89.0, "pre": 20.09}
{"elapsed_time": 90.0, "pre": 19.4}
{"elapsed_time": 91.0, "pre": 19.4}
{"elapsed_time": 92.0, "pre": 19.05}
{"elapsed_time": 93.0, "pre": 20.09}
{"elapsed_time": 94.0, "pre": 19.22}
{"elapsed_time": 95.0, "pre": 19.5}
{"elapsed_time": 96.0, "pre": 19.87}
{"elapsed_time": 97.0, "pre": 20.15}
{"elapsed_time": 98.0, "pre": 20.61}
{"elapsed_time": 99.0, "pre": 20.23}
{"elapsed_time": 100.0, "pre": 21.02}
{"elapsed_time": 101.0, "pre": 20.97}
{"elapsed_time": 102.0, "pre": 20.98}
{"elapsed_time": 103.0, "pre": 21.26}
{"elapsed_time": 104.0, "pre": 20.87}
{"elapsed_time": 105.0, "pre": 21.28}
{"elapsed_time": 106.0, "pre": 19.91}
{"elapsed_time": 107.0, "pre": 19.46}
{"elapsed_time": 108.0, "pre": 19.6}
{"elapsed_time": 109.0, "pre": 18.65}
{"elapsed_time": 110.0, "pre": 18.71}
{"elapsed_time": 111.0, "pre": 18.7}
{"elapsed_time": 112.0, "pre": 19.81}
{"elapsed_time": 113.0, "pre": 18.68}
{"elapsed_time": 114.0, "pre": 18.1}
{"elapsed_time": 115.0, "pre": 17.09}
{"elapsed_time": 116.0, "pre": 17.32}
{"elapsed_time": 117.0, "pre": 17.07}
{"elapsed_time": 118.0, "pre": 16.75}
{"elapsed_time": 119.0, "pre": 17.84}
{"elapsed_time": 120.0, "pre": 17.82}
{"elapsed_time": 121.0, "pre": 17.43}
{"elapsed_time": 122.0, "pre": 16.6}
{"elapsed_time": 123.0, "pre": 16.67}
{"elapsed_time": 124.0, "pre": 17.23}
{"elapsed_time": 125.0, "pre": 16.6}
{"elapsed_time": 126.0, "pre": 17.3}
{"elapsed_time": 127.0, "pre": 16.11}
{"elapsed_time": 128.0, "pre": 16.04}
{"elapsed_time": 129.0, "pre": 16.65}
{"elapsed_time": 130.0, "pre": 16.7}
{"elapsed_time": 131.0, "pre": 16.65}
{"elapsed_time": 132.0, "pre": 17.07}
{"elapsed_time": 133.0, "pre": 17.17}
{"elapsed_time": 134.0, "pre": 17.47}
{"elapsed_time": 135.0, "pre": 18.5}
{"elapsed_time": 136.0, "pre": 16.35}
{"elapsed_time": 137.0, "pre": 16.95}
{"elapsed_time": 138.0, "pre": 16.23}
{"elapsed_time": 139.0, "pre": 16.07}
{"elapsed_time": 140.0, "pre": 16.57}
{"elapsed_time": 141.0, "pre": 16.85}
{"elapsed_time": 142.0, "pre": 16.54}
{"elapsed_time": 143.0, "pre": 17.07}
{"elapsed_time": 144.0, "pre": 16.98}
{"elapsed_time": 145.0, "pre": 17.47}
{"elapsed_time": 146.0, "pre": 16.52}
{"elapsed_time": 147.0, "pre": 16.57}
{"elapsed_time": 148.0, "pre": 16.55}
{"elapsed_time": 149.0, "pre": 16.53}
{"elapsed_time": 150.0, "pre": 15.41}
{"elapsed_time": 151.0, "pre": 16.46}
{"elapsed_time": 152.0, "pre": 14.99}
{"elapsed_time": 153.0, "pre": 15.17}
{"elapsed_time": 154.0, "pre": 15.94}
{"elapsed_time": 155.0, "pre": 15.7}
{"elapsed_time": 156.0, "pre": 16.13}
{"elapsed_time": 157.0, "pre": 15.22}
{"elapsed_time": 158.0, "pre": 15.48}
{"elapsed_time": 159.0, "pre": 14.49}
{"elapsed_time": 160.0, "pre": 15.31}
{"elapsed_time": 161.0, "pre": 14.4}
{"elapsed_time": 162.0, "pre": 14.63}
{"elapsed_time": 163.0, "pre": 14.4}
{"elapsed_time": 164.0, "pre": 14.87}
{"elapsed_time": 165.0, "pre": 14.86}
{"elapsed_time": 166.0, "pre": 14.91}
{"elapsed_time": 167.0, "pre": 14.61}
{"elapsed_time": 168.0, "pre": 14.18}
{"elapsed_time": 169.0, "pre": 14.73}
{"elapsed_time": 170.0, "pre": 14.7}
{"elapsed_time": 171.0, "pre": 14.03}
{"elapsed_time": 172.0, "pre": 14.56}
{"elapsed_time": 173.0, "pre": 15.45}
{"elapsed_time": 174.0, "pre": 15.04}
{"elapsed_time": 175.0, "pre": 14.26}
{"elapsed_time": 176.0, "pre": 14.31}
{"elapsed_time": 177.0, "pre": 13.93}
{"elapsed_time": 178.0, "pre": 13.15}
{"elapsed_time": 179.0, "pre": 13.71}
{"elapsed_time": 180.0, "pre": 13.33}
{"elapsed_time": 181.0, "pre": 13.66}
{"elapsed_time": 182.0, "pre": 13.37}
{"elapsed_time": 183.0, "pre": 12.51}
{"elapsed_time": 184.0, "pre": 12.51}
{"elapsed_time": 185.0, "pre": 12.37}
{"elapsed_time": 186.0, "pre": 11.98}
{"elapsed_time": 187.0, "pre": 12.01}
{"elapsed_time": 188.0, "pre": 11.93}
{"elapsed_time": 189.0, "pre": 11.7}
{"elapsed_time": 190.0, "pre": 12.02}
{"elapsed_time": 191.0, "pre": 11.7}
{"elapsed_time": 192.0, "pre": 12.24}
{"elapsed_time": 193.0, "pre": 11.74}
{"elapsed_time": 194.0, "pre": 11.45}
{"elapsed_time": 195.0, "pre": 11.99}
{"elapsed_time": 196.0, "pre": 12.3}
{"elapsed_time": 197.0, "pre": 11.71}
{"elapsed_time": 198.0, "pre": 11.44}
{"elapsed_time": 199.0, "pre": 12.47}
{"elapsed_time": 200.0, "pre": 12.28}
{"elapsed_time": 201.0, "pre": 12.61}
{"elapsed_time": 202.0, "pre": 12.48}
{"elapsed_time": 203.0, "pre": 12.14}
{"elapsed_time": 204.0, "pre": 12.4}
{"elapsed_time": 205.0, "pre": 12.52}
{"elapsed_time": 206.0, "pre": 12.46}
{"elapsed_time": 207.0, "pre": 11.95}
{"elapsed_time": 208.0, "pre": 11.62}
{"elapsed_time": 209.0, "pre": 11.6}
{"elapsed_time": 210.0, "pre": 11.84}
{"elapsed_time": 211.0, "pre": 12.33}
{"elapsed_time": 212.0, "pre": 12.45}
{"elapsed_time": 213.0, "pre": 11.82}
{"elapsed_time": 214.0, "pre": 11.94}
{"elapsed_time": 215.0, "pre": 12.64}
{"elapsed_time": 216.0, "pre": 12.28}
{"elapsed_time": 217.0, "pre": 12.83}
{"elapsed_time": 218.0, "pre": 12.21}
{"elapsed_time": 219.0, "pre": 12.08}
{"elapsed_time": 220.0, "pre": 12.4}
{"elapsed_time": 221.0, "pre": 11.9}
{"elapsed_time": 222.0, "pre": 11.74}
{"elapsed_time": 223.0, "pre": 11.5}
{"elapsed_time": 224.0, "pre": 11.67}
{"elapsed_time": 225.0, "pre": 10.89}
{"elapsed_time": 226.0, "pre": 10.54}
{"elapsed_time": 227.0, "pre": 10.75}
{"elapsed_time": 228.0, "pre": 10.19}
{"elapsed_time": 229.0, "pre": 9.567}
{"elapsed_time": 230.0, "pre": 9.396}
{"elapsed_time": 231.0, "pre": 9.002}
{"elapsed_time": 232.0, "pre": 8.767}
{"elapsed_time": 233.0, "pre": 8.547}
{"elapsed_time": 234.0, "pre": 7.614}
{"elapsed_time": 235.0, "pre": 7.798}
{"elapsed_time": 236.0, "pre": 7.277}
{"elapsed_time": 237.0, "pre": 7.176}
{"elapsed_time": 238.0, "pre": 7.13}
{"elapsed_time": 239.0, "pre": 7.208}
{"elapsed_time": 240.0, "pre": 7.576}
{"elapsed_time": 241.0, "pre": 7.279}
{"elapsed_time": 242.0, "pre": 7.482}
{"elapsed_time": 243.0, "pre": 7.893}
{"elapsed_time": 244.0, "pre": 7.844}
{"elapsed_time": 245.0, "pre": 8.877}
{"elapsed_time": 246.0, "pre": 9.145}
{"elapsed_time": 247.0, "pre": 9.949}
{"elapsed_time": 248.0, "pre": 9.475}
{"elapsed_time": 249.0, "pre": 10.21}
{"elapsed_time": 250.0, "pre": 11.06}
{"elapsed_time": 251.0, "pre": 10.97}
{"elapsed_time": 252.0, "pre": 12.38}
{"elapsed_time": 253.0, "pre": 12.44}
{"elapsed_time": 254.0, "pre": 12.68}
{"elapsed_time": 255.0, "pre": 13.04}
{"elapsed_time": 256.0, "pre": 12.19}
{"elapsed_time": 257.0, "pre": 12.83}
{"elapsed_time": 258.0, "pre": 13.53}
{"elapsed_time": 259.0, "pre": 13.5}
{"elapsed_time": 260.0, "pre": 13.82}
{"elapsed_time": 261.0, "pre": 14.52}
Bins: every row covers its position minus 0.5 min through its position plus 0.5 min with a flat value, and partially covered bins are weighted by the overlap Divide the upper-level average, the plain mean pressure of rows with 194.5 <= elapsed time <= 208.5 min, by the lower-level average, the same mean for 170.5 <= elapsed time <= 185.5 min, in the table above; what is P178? 0.89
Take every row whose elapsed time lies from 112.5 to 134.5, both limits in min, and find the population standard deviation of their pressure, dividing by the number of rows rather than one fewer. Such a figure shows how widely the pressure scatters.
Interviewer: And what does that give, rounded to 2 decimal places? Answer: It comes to 0.62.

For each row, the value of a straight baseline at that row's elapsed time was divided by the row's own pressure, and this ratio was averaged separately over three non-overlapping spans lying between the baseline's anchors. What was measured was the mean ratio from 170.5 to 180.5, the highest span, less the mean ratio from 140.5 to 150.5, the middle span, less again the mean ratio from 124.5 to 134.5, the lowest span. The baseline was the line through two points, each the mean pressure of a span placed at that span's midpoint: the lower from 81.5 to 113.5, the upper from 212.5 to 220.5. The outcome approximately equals -1.03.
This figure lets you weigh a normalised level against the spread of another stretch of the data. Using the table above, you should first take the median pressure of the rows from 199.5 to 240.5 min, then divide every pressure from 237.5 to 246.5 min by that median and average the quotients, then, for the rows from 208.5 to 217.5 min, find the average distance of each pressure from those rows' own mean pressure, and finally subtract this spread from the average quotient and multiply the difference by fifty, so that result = 16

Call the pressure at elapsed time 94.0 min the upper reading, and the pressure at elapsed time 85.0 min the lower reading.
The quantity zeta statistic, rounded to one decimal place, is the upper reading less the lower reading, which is -0.8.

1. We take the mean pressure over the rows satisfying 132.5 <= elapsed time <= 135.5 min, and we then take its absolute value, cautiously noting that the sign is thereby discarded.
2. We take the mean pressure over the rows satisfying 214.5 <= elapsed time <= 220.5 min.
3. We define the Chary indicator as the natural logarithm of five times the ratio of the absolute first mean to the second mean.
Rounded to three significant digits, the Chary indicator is 1.97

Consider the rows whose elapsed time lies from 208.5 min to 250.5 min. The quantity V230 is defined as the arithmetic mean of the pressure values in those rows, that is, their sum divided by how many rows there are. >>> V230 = 10.0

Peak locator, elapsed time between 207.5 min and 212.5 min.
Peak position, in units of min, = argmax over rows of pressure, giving 212.0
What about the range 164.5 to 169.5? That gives 166.0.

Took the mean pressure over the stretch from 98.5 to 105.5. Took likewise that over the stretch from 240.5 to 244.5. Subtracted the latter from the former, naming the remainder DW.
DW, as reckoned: 13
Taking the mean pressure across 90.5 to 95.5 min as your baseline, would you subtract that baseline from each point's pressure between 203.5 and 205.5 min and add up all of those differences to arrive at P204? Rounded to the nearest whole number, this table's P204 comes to -14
